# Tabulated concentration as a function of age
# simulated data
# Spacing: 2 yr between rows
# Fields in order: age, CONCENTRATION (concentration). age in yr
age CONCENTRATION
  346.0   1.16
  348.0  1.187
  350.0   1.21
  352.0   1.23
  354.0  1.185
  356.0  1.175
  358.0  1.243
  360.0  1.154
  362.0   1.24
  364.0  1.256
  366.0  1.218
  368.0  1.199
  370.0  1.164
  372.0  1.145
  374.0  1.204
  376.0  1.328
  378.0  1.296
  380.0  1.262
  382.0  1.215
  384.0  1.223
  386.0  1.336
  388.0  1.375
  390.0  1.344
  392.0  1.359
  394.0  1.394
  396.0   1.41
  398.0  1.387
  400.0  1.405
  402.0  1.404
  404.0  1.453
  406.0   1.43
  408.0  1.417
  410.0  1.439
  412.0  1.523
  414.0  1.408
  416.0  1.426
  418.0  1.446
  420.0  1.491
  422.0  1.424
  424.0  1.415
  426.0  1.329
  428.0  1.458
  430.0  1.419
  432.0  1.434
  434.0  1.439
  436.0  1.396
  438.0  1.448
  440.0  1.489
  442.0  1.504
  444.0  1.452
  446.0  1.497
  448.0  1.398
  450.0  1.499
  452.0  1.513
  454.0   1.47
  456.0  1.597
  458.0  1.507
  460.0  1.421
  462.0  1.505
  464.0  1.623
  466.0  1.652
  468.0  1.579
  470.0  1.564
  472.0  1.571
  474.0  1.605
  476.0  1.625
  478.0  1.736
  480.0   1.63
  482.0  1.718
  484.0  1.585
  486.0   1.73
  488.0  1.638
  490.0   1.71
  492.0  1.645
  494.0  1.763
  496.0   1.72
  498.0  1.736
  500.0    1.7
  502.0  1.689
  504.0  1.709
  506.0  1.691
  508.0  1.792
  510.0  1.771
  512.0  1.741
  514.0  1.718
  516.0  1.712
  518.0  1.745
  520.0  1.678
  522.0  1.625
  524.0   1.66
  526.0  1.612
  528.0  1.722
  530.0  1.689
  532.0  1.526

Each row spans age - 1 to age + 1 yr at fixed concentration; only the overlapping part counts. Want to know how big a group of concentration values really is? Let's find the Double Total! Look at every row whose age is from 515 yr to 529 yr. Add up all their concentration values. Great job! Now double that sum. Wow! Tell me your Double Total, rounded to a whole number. 24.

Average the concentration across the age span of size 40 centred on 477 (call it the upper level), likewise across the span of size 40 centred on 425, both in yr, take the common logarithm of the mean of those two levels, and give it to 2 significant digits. 0.19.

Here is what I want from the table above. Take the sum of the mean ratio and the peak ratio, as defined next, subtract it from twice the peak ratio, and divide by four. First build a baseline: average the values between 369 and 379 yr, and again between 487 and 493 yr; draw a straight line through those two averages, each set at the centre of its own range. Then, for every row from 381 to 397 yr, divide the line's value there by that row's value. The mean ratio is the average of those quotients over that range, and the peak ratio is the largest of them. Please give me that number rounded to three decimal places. 0.017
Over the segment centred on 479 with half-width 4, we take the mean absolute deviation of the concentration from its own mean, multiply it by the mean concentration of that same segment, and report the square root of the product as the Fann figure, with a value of 0.29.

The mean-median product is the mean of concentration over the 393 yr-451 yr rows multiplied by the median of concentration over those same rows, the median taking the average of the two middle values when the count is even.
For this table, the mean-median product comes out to 2.05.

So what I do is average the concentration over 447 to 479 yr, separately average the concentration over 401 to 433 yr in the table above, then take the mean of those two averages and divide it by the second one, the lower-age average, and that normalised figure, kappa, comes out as 1.04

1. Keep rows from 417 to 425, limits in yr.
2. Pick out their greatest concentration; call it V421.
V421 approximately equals 1.491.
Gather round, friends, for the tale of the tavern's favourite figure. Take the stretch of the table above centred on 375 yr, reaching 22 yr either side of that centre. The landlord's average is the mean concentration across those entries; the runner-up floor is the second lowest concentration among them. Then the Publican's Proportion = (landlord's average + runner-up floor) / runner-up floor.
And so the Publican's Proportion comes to 2.09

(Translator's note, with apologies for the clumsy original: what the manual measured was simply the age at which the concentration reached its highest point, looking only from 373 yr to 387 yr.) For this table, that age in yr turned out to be 386.0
